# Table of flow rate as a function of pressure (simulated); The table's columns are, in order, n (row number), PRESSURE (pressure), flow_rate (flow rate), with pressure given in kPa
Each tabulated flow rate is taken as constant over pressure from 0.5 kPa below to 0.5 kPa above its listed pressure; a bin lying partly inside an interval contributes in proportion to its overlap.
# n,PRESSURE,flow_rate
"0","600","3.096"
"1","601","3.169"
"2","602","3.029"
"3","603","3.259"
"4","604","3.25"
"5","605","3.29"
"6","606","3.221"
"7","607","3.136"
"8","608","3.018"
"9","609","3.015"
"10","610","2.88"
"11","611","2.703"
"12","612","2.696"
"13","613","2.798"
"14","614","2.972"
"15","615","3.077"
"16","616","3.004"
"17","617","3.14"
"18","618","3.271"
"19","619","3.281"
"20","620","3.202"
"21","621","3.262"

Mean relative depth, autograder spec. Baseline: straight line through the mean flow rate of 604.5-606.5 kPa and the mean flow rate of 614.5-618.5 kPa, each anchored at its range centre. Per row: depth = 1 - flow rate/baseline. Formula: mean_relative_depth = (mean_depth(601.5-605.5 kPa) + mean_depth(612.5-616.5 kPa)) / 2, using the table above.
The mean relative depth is 0.040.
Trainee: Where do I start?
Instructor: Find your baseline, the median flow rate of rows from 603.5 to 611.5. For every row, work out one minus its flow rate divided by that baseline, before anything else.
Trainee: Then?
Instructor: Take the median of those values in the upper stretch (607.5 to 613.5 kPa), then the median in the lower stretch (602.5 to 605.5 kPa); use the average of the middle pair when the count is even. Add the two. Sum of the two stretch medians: 0.018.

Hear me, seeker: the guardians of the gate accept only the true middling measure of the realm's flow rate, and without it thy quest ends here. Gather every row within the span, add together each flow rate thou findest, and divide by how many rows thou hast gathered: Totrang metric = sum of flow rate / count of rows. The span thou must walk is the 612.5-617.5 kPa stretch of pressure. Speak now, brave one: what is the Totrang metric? 3.00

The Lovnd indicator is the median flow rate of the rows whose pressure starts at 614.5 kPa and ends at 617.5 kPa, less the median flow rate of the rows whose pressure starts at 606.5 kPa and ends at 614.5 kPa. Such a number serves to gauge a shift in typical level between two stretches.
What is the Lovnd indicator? 0.15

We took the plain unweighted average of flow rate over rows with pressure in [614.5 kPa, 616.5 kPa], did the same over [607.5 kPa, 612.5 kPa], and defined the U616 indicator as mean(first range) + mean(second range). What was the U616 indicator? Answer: 5.90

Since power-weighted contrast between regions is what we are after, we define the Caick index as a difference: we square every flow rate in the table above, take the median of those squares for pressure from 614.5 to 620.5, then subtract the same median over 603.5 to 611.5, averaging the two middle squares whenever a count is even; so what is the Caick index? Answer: 1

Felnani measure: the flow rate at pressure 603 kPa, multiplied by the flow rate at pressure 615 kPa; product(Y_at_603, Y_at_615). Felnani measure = 10.0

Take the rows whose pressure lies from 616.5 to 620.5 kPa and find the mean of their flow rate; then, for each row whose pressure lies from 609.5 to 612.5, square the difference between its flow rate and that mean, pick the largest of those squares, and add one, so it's 1.28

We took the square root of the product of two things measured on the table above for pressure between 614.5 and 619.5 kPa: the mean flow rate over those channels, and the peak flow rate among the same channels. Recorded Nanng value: 3.217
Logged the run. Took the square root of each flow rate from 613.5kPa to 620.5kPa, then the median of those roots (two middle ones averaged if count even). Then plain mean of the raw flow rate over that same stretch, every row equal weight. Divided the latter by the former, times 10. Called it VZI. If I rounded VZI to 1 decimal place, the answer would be 17.7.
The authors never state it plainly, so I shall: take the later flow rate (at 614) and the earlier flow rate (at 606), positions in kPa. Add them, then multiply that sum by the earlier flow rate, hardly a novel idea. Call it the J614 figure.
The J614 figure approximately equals 19.9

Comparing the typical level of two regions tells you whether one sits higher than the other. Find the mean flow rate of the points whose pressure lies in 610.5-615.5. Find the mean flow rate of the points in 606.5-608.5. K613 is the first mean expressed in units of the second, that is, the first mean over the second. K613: 0.93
